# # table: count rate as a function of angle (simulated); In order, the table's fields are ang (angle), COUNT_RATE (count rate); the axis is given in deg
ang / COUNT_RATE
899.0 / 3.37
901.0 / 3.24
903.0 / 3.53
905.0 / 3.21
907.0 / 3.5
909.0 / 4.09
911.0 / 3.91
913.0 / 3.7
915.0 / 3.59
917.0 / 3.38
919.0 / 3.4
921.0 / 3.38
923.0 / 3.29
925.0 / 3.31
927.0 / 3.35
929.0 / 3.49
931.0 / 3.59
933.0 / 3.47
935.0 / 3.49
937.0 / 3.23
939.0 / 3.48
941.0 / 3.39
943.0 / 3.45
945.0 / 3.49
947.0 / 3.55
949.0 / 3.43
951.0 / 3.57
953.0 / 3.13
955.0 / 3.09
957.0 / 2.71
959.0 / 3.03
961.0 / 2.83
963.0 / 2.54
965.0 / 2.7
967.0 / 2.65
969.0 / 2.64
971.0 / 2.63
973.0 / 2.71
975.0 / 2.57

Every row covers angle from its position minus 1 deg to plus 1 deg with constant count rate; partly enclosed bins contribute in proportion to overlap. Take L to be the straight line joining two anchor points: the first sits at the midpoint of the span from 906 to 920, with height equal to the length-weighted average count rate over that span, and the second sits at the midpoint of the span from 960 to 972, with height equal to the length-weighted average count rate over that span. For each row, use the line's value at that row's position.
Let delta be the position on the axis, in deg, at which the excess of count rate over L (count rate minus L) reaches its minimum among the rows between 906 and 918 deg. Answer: 907.0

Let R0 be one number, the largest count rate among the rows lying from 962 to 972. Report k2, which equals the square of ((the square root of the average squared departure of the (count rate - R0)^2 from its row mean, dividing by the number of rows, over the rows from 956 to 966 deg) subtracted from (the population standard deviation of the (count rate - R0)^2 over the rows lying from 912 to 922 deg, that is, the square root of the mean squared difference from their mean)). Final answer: 0.032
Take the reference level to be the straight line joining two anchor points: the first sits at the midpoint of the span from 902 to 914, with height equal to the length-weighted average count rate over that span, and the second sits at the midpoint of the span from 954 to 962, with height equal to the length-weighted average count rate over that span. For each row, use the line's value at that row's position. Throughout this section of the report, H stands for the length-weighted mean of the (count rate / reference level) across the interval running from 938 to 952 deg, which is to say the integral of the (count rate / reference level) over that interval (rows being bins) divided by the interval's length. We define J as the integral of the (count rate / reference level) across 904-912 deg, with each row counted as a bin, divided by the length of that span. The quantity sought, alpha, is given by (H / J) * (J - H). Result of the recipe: -0.13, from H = 1.12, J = 1.01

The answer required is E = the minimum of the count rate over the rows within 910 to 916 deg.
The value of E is 3.59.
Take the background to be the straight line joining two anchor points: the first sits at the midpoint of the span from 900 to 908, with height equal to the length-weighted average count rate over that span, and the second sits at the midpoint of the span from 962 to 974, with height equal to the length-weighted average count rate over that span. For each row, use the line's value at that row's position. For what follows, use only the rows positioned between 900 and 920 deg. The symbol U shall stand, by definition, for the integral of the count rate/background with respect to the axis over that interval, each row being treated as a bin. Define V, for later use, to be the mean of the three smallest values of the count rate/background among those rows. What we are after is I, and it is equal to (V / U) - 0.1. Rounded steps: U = 21.5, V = 0.98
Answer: -0.0543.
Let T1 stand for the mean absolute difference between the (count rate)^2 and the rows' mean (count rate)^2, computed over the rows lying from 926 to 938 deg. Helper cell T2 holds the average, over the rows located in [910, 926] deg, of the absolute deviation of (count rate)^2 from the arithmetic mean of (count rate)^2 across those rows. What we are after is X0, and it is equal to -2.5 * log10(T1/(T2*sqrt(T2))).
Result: 0.8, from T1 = 0.7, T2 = 1.3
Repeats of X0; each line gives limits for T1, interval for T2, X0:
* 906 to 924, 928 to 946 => -1.8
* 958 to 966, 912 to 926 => -0.1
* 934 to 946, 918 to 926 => -1.2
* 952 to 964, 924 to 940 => -0.8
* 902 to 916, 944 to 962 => 0.4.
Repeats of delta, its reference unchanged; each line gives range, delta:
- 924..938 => 925.0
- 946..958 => 957.0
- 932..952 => 937.0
